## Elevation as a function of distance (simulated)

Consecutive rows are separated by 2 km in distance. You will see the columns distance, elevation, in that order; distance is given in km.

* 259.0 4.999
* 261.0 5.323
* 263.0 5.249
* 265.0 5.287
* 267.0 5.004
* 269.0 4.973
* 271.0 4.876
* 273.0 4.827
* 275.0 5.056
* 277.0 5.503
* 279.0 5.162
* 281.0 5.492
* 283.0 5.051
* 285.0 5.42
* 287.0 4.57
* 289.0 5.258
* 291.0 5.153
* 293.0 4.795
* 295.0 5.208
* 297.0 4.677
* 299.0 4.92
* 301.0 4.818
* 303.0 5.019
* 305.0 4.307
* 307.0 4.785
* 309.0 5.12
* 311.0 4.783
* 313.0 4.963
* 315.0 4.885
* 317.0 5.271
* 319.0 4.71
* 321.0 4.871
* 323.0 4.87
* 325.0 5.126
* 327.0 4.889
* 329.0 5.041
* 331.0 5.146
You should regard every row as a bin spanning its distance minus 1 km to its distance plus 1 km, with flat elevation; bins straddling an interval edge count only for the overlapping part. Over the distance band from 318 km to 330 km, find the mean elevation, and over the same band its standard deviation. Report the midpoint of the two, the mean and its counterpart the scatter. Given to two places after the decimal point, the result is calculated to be 2.53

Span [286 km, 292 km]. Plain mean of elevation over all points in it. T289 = 4.99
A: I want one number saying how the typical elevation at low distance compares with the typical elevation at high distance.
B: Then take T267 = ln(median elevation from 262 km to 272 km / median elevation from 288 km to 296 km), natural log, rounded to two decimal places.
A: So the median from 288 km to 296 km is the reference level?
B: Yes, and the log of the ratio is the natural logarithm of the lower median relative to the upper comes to -0.03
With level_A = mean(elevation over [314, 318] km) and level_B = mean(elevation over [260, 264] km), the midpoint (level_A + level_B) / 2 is 5.18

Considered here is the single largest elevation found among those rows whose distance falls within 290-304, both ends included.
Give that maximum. 5.208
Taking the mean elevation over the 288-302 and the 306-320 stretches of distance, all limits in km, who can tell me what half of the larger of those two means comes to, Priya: 2.49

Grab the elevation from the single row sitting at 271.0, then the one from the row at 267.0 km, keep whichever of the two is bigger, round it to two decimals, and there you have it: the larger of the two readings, 5.00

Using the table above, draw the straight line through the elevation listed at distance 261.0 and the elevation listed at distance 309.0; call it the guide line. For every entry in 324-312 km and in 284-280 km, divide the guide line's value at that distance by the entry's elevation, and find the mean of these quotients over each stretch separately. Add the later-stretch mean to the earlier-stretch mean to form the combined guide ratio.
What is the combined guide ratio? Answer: 2.03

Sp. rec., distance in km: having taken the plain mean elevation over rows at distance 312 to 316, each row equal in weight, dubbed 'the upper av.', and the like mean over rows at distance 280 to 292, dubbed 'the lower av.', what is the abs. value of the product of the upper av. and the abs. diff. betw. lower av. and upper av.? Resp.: 1.1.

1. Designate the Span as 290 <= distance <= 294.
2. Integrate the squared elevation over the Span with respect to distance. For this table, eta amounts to 99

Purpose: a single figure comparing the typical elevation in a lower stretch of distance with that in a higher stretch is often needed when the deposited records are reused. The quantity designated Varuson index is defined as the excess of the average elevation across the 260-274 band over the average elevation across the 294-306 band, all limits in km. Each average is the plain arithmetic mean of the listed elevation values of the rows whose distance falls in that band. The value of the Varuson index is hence 0.25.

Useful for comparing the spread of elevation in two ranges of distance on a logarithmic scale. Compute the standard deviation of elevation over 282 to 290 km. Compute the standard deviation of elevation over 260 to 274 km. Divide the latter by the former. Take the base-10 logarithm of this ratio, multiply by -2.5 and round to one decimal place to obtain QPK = 0.6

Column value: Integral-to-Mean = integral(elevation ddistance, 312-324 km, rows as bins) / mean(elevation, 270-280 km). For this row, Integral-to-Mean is 12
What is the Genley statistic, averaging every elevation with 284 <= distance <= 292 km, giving 5.10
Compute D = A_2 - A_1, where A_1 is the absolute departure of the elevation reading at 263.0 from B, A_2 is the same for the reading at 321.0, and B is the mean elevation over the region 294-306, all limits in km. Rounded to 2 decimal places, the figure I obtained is -0.38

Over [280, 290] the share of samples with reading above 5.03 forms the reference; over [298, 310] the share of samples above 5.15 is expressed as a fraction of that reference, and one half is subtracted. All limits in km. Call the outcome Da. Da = -0.50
